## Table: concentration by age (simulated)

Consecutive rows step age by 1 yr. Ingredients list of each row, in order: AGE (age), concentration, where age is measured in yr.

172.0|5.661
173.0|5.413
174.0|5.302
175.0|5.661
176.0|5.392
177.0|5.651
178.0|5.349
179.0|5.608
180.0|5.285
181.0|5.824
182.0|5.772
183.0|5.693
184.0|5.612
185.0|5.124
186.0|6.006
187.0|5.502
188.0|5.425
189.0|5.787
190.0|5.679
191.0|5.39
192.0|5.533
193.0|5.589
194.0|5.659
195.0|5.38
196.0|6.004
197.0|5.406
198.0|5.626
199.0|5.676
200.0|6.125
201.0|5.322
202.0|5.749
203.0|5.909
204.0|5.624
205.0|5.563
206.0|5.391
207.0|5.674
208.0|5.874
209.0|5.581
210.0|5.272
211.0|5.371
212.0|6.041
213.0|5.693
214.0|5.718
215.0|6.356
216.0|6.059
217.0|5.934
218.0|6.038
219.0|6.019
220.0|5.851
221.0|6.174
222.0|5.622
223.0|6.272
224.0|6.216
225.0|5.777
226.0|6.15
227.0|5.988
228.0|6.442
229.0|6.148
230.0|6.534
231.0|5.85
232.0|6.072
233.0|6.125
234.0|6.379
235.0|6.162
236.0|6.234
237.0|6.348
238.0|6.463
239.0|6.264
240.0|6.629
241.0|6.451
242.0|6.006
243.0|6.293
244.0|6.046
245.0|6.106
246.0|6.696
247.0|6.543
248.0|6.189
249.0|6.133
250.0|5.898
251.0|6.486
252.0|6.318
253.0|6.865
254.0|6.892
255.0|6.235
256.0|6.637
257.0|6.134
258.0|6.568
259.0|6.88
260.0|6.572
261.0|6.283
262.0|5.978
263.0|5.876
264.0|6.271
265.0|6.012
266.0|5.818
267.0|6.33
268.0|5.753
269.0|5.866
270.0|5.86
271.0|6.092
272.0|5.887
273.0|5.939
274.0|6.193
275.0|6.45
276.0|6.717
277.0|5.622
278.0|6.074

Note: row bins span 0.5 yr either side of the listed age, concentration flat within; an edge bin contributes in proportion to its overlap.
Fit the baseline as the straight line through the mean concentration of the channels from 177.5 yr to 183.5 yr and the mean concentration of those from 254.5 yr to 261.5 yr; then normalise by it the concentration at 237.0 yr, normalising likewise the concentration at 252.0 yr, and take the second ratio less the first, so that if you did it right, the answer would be -0.03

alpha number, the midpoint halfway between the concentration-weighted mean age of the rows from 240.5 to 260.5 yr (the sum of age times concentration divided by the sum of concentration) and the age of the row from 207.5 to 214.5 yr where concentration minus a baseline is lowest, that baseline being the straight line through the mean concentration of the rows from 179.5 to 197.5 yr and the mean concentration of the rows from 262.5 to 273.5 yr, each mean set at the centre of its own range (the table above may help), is 230.3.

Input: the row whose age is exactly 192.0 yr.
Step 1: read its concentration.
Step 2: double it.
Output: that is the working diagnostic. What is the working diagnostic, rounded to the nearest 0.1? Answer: 11.1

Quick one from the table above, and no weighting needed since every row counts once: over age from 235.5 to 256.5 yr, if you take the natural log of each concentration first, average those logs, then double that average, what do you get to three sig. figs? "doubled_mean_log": 3.70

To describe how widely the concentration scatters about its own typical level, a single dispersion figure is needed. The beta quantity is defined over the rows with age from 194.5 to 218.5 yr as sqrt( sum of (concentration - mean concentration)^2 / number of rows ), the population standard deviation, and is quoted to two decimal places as 0.28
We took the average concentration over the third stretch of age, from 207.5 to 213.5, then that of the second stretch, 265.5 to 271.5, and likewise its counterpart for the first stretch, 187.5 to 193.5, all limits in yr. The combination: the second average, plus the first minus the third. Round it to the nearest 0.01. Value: 5.88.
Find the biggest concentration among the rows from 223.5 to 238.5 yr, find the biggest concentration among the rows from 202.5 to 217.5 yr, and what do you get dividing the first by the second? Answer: 1.03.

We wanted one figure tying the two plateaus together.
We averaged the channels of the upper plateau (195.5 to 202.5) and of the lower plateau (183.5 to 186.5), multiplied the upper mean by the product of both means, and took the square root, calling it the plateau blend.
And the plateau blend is 13.5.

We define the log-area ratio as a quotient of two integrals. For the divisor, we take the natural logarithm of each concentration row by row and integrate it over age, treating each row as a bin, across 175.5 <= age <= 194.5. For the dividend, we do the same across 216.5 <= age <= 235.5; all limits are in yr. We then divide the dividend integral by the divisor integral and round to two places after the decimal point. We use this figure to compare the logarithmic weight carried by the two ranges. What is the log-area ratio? 1.05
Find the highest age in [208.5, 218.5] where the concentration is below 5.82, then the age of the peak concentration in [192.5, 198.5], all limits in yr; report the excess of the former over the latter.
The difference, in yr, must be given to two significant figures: 18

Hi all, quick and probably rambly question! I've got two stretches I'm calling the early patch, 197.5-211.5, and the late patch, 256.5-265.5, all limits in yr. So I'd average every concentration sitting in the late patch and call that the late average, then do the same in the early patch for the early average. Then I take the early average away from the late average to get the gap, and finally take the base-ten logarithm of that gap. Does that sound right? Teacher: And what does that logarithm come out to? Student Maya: -0.18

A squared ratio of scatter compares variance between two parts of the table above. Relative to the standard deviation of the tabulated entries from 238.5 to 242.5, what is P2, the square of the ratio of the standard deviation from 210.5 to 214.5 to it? 1.1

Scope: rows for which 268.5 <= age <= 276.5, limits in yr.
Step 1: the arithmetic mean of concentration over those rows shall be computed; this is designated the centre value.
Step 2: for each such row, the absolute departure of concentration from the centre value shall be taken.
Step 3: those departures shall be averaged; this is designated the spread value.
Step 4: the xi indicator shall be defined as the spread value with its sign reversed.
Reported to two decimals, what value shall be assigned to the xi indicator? -0.25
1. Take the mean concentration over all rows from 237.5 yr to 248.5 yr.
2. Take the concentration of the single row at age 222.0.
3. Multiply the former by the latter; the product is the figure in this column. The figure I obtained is 35.6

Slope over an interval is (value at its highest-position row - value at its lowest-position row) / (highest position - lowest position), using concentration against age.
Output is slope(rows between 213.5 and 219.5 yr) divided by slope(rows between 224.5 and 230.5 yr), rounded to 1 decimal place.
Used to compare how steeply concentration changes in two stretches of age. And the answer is 0.4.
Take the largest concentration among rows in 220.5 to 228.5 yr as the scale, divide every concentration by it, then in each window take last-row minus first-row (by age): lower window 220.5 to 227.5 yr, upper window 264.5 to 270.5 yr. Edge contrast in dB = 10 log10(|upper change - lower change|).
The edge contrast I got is -23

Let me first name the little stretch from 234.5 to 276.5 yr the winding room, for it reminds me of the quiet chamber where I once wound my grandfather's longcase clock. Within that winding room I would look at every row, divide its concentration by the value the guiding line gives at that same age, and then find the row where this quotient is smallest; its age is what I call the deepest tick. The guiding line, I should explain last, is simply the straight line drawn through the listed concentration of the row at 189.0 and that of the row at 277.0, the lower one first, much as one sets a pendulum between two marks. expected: 268.0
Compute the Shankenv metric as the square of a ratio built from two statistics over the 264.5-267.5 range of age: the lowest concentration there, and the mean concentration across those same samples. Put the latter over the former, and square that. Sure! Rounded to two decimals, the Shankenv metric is 1.08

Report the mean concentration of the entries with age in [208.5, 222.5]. 5.84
